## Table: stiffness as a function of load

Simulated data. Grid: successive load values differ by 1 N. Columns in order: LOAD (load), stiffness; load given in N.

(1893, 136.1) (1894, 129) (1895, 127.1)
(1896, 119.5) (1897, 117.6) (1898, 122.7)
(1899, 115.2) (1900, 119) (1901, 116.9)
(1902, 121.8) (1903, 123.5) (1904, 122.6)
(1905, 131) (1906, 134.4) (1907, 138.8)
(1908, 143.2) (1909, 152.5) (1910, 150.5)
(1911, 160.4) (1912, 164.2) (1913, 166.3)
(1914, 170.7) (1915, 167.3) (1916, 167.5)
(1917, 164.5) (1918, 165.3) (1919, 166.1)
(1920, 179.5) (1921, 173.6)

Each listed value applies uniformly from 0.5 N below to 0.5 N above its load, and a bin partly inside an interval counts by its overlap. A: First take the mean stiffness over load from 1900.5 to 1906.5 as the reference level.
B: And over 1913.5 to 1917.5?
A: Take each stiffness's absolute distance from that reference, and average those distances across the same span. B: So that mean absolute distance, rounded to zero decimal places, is 42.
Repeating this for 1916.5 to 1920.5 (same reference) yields 44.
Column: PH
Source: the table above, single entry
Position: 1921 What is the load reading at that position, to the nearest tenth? 173.6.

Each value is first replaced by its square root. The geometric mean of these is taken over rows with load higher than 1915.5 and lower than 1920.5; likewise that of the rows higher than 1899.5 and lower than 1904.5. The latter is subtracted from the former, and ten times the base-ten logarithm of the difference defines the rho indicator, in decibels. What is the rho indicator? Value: 3.0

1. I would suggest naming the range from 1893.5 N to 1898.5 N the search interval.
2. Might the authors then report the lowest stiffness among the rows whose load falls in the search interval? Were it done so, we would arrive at 117.6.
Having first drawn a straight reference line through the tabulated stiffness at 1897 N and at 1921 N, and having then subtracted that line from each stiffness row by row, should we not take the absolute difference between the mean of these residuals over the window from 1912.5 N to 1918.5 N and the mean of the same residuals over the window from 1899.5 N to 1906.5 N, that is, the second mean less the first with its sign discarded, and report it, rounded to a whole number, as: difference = 14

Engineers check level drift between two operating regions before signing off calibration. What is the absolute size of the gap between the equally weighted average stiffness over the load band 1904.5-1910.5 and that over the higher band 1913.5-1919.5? 25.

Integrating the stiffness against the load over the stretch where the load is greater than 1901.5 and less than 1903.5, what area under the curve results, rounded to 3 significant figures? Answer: 245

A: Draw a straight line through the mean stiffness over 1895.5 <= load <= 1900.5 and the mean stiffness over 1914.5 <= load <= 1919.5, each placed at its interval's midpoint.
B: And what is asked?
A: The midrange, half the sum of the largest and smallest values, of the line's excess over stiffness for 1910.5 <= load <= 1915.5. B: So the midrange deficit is -9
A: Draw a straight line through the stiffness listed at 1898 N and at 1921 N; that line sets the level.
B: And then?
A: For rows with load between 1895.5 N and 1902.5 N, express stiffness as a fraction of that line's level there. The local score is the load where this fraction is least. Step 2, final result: 1901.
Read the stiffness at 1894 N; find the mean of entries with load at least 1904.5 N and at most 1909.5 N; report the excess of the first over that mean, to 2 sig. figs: -11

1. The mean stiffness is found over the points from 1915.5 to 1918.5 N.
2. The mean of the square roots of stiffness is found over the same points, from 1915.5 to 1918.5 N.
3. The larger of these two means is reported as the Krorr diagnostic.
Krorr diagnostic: 166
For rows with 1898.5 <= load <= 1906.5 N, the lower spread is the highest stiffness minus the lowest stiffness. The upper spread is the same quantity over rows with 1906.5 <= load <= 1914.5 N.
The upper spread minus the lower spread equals 13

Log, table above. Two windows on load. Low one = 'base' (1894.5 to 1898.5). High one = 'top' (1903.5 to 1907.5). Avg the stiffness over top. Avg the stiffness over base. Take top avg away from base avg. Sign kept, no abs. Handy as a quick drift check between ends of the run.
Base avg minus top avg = -10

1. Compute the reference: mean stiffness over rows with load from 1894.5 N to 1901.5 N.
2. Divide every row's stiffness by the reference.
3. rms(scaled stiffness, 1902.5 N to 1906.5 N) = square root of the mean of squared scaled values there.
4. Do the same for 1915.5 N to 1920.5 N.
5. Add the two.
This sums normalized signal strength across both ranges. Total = 2.48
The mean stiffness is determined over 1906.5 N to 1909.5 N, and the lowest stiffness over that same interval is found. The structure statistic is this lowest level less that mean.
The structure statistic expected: -6.0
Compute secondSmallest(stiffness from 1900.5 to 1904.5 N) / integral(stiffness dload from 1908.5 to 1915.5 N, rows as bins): 0.108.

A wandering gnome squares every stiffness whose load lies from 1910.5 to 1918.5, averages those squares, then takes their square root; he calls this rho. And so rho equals 166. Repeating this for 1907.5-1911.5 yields 152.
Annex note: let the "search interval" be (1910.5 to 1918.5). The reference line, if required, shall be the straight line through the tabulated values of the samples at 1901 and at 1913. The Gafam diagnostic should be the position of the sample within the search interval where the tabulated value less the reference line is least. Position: 1918 N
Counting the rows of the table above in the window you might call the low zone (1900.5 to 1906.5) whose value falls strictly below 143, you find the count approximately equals 6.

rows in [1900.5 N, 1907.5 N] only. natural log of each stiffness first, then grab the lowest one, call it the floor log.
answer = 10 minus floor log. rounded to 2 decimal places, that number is 5.24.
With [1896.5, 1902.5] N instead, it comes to 5.25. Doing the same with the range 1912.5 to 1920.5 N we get 4.90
